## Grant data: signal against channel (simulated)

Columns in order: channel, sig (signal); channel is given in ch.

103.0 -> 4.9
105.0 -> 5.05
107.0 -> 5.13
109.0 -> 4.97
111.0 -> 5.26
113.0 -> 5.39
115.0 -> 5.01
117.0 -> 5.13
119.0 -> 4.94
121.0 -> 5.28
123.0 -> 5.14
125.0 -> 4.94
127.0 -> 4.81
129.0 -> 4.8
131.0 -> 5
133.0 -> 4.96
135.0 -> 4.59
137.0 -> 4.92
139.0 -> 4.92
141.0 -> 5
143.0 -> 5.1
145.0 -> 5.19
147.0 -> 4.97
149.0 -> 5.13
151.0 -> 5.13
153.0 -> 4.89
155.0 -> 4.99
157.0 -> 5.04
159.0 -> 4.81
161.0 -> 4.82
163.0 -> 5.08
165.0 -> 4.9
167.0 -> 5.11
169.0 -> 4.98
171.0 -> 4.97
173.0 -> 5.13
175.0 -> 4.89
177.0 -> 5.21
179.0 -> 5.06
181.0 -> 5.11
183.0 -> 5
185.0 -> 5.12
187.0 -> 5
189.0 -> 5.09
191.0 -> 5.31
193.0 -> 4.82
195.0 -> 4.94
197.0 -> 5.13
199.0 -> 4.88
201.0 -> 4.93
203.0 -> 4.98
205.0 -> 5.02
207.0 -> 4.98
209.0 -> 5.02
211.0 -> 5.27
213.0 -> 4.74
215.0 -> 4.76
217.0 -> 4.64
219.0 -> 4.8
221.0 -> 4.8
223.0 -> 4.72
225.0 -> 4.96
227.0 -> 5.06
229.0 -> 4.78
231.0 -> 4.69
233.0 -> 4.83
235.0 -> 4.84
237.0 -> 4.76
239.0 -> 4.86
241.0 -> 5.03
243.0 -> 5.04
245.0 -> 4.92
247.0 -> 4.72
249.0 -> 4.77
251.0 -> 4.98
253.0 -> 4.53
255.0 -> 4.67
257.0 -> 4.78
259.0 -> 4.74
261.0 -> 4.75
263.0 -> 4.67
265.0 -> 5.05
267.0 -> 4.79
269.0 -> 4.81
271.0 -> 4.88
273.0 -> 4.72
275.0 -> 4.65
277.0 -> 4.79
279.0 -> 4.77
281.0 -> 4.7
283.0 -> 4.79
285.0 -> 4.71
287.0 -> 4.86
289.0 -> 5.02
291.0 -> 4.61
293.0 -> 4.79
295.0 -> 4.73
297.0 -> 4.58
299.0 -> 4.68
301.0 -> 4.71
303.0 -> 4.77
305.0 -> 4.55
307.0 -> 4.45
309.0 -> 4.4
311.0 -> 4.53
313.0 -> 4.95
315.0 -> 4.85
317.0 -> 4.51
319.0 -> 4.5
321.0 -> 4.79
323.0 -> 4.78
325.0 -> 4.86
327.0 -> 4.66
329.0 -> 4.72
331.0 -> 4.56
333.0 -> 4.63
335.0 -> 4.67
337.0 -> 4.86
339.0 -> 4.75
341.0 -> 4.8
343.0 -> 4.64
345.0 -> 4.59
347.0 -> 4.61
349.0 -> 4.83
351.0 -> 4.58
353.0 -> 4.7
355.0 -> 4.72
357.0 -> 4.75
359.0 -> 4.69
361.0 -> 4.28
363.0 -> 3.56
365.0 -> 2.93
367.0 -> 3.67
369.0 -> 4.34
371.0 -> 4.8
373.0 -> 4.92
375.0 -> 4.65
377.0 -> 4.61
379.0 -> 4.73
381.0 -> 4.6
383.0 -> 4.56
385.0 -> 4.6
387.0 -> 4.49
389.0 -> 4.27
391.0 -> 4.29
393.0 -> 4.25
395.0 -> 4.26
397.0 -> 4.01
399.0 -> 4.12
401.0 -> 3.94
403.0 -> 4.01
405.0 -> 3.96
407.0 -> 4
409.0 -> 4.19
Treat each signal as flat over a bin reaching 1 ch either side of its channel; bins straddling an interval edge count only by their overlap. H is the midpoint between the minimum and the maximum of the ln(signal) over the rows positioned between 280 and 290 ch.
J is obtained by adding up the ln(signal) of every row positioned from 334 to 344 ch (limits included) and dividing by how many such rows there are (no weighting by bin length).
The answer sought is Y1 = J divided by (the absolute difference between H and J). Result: 66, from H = 1.58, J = 1.56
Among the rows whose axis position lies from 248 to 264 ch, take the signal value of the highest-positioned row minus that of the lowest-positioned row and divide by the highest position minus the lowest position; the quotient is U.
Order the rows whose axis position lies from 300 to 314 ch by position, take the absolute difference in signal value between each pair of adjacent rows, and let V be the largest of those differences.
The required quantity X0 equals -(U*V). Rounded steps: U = -0.007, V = 0.42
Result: 0.003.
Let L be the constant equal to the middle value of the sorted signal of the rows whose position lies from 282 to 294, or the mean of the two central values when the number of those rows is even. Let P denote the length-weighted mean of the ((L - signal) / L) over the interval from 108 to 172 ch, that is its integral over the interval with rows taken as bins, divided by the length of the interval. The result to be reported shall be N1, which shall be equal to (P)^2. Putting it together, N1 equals 0.0020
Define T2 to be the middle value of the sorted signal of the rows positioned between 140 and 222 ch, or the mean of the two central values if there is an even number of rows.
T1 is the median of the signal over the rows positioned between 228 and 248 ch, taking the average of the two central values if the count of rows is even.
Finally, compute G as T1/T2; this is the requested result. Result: 0.97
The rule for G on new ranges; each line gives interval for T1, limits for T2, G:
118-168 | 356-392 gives 1.09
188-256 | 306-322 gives 1.08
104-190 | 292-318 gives 1.07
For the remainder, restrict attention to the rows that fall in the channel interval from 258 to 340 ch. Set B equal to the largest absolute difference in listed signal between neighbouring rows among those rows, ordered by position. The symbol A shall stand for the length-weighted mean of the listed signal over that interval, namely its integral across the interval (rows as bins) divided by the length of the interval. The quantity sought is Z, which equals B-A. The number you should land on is -4.3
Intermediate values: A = 4.72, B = 0.4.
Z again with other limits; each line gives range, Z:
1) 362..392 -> -3.6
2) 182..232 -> -4.4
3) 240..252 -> -4.7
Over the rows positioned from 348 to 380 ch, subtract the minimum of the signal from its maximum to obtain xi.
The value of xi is 1.99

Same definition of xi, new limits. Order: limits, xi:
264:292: 0.44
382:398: 0.59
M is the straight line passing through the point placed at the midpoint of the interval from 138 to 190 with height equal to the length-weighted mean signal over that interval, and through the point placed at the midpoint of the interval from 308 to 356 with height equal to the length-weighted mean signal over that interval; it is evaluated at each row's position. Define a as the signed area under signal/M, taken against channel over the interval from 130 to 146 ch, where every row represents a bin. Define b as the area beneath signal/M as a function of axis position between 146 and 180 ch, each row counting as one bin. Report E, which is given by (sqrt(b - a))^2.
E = 18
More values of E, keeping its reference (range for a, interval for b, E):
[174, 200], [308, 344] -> 10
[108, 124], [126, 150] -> 7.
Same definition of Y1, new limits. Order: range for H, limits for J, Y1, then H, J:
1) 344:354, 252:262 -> 712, 1.55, 1.55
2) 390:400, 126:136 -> 10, 1.42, 1.57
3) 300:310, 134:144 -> 23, 1.52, 1.59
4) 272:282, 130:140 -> 49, 1.55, 1.58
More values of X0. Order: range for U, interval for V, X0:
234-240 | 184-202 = -0.002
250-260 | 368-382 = 0.014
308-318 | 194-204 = -0.003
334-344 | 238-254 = 0.002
